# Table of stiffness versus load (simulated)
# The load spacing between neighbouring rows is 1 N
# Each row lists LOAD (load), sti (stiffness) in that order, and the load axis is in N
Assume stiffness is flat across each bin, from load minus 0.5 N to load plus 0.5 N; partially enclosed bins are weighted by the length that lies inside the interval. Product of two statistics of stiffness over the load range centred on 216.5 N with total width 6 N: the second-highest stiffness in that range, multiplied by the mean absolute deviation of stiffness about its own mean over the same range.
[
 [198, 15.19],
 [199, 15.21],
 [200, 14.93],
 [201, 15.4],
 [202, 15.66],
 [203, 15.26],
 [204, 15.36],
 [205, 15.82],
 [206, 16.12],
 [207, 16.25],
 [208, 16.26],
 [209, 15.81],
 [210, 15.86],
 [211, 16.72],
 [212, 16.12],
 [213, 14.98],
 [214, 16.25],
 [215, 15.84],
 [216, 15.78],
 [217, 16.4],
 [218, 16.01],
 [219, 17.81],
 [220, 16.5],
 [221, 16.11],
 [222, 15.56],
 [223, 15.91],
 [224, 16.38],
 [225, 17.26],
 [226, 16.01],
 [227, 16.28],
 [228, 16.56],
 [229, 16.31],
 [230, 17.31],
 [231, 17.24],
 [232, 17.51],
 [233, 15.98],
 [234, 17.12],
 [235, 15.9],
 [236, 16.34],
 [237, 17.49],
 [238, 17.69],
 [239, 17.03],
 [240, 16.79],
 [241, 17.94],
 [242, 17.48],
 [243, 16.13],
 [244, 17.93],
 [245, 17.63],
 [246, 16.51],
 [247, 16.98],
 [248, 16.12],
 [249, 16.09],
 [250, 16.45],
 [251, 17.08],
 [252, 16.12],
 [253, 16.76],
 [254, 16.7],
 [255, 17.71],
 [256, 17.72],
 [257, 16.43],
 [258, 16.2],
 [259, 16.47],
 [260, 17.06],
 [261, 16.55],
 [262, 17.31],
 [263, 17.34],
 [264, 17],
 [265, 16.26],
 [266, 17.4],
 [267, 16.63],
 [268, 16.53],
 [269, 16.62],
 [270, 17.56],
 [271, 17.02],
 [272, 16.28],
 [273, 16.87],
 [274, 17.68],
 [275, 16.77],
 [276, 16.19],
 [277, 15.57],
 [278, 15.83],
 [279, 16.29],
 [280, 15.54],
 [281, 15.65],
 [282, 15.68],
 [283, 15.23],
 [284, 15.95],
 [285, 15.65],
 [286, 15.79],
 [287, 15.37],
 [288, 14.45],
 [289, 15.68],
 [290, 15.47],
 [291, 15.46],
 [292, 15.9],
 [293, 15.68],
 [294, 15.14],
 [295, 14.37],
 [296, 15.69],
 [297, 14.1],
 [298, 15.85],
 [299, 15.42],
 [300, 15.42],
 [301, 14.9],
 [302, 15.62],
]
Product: 8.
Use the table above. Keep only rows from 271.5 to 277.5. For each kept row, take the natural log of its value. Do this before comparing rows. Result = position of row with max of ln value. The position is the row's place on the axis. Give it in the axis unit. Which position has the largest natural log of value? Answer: 274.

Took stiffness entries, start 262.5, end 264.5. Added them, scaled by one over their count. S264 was 17.2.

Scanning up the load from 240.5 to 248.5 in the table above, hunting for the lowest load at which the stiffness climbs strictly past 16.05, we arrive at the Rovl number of 241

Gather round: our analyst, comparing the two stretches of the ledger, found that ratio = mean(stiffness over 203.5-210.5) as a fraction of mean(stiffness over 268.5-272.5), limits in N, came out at 0.94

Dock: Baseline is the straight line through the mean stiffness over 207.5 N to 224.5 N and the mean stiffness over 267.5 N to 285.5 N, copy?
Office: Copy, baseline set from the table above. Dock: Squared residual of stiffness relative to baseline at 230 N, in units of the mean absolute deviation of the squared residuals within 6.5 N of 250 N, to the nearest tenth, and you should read 1.4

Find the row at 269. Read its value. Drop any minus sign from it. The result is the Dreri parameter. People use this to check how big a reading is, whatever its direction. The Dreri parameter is 16.6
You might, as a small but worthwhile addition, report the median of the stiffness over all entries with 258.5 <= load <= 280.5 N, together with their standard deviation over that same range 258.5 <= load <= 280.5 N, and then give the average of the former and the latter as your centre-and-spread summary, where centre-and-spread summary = 8.61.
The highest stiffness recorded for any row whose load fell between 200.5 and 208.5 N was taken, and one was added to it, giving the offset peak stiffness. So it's 17.26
